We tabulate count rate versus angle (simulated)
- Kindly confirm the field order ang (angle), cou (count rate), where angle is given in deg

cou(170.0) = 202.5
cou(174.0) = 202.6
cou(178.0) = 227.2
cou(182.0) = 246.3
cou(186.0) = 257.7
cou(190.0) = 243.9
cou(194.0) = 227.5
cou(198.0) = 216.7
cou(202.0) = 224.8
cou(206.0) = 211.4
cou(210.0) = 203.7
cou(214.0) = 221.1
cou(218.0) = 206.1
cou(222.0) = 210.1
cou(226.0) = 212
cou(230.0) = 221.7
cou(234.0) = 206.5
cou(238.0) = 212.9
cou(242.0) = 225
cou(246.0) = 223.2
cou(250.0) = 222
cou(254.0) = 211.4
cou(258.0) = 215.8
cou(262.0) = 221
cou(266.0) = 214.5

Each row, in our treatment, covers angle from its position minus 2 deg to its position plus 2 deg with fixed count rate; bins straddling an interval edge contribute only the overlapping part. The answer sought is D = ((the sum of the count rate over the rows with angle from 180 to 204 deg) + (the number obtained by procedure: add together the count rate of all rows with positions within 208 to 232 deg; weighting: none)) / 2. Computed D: 1346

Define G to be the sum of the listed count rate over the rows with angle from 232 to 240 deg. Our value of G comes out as 419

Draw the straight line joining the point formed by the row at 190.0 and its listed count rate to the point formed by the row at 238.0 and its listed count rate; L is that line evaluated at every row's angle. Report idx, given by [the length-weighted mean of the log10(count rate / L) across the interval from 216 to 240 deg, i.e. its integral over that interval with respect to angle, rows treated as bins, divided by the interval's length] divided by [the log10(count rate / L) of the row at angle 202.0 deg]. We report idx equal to 0.7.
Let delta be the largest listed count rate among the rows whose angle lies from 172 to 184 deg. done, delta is 246.3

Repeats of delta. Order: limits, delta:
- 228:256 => 225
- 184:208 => 257.7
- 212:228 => 221.1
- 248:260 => 222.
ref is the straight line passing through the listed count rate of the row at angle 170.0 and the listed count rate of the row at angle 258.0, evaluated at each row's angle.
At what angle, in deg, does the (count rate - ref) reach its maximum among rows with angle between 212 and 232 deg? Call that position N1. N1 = 214.0 deg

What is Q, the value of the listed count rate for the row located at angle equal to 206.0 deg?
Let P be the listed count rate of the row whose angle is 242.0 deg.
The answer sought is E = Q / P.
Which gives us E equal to 0.94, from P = 225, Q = 211.4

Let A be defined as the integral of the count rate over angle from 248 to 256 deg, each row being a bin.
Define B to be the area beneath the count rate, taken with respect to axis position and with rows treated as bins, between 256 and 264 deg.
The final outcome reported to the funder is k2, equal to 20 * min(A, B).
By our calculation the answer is 34672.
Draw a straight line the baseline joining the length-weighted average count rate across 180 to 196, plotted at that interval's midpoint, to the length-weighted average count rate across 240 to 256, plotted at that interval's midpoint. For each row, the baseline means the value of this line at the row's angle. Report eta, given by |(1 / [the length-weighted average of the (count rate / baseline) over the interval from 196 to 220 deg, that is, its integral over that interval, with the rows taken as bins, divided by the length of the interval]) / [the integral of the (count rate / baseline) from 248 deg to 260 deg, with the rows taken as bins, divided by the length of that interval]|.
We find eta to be 1.11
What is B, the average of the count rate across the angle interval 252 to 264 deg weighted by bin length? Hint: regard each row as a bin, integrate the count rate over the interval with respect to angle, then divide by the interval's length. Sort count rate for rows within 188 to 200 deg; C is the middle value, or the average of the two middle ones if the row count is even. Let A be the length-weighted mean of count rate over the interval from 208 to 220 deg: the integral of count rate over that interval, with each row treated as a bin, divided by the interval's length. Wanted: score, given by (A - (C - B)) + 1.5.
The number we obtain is 200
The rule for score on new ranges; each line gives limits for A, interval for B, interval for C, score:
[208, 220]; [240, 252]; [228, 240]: 222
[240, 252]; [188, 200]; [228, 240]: 241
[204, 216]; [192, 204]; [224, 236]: 225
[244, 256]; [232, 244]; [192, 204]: 210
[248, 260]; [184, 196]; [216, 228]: 251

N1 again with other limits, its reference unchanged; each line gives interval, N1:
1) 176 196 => 186.0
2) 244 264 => 246.0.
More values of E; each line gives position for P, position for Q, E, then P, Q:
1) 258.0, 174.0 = 0.94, 215.8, 202.6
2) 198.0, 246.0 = 1.03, 216.7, 223.2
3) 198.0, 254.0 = 0.98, 216.7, 211.4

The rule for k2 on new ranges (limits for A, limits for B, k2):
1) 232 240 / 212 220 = 33552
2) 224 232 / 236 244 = 34696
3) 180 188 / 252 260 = 34176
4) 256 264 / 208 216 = 33984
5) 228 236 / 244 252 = 34256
